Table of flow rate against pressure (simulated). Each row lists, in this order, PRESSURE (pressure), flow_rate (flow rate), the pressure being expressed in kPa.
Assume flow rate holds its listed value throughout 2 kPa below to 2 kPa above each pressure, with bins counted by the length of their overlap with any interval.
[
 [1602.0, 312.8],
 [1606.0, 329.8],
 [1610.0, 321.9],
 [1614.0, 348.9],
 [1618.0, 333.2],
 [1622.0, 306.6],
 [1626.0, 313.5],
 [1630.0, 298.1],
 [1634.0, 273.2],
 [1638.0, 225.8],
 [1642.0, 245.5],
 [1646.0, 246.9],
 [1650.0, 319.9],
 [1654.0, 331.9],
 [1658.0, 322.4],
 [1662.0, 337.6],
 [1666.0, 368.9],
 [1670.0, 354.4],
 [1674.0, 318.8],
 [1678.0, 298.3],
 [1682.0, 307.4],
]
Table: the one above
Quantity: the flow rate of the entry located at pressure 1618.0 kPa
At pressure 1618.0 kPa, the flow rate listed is 333.2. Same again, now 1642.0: 245.5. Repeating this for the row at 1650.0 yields 319.9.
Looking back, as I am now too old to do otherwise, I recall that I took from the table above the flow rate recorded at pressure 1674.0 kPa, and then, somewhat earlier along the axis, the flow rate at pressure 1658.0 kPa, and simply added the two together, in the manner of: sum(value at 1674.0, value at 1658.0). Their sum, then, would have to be 641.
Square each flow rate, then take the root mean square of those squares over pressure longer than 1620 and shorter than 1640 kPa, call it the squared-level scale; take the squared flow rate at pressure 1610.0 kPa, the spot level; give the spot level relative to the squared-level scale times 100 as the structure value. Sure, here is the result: 125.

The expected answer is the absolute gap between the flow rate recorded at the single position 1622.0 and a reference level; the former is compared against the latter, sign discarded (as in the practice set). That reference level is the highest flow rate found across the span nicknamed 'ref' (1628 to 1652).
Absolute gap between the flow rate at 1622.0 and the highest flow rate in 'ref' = 13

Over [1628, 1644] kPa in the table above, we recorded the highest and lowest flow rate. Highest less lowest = 72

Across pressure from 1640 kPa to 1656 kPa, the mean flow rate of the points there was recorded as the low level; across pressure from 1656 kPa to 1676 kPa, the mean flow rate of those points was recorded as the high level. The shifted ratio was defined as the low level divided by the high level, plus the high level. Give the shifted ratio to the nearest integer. 341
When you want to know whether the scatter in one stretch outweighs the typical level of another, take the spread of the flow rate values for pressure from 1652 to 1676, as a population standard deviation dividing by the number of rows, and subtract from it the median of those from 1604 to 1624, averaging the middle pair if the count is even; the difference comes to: -312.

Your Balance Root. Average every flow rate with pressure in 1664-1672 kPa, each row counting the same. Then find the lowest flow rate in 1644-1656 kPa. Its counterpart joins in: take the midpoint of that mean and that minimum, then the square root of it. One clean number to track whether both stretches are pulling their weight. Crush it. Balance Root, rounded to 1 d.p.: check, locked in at 17.4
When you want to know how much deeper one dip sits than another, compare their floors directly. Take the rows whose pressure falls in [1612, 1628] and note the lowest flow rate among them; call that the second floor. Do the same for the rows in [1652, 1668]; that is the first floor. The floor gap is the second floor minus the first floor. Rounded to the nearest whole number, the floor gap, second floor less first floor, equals -16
